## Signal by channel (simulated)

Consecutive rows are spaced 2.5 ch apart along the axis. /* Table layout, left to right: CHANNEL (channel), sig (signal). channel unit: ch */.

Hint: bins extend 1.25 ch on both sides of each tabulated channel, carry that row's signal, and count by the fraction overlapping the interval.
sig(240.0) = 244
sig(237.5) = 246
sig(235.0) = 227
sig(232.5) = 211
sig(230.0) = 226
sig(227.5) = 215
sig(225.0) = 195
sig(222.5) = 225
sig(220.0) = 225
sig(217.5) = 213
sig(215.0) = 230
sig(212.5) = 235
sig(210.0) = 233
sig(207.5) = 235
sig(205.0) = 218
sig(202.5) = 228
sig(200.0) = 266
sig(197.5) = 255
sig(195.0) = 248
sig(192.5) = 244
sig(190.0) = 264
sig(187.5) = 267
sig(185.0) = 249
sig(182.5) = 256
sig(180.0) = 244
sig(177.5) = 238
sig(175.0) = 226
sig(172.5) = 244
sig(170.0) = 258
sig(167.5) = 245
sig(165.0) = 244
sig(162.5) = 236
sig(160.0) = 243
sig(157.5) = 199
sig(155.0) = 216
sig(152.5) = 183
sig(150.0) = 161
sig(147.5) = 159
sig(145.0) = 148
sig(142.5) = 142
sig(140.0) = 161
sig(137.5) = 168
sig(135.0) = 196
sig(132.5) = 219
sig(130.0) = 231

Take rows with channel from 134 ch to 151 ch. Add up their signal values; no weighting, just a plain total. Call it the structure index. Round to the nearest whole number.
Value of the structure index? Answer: 1135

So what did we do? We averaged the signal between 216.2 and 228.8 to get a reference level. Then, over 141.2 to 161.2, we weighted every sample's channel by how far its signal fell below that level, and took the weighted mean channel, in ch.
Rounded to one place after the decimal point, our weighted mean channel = 145.8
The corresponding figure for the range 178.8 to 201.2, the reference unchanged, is 190.4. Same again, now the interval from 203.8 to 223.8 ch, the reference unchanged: 212.9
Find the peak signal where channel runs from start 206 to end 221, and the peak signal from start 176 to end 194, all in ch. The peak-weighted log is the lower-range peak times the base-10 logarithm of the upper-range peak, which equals 633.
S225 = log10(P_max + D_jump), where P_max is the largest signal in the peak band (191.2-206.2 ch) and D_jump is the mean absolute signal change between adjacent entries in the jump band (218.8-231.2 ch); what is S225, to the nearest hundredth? 2.45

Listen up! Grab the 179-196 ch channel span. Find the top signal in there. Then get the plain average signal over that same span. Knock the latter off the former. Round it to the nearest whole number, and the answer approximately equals 14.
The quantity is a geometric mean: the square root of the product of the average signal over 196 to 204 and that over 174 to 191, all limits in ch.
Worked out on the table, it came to 249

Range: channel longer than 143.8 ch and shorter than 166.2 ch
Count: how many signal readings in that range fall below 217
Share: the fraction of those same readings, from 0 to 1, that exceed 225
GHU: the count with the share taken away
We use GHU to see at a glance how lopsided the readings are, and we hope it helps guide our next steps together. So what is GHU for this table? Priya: 5.7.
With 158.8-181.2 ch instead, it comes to -1.0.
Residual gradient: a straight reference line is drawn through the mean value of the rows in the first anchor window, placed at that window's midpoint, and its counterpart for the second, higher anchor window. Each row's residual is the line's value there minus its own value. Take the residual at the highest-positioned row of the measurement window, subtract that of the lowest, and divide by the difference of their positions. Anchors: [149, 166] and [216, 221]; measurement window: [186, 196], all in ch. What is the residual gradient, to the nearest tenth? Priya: 2.7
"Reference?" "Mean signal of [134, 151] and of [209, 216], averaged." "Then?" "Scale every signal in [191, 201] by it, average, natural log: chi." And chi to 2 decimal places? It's 0.25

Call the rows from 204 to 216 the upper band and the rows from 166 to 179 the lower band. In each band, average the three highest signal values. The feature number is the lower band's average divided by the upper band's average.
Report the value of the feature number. 1.06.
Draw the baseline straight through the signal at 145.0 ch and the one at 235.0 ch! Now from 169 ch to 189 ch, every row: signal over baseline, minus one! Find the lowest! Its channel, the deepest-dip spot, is 175.0 ch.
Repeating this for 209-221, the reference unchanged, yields 217.5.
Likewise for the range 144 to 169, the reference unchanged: 145.0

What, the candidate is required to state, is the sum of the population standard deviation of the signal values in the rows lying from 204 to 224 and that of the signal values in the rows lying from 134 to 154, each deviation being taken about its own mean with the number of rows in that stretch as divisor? 24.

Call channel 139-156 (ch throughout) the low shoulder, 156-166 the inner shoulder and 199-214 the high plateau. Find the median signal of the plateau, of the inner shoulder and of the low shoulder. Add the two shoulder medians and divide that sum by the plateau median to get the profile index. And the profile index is 1.71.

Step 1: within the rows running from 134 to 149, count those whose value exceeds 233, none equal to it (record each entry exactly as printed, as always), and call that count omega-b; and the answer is 0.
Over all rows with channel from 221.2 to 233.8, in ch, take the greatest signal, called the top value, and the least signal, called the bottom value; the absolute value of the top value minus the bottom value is 31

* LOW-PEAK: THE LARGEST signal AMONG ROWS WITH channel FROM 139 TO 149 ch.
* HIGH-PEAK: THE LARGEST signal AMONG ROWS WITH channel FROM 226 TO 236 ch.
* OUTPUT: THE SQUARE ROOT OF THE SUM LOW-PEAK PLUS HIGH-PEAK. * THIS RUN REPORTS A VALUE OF 19.7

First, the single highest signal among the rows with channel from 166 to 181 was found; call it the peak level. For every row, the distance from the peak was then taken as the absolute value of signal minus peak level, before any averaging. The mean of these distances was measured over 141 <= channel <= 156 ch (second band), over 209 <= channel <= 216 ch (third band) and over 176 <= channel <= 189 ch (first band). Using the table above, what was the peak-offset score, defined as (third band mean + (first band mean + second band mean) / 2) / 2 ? 38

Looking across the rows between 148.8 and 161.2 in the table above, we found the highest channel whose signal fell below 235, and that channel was 157.5 ch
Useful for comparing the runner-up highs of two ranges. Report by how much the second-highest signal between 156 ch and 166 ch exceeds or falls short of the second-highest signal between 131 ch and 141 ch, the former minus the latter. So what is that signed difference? 47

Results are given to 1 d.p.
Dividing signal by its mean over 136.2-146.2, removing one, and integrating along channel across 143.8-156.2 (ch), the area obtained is 1.5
